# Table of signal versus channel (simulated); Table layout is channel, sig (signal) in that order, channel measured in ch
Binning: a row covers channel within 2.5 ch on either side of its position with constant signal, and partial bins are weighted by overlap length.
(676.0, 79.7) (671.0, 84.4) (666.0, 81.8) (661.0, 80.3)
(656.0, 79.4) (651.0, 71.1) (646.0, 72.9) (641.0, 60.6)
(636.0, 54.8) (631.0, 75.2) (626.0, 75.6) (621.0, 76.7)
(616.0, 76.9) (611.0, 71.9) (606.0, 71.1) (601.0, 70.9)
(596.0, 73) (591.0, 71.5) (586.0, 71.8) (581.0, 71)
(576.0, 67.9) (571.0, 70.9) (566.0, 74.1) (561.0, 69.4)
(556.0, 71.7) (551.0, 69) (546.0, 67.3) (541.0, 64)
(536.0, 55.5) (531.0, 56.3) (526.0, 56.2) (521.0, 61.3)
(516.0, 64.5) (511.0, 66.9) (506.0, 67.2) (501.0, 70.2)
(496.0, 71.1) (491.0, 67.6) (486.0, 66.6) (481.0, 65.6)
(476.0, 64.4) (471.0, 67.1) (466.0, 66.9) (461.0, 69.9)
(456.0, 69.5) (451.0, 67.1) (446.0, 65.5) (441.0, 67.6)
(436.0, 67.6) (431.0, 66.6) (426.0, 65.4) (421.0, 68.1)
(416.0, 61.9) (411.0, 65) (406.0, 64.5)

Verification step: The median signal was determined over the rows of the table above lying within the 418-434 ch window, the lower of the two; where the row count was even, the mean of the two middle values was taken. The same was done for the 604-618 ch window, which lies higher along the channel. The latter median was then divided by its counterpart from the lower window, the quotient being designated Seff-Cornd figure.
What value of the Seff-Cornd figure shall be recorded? 1.08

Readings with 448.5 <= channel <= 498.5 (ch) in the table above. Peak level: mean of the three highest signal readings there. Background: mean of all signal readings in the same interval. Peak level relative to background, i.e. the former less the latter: 2.6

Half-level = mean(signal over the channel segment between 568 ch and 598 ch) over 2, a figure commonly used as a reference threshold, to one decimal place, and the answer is 35.5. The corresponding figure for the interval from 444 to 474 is 33.8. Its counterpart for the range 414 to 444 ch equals 33.1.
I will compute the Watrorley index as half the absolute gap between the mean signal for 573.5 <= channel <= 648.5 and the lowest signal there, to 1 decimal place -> 8.0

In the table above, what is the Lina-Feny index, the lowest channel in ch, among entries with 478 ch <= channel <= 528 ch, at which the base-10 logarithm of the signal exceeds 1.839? 496.0 ch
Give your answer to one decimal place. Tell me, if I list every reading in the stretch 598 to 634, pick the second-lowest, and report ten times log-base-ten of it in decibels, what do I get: 18.5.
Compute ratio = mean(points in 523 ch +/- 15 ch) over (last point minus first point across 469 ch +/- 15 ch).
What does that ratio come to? -15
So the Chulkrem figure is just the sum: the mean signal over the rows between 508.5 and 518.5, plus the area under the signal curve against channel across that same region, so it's 723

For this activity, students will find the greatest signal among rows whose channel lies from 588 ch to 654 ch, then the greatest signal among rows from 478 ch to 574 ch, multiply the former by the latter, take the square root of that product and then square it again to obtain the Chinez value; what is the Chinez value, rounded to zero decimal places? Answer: 5698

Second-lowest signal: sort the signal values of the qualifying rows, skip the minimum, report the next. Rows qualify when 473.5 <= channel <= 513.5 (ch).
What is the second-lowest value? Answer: 65.6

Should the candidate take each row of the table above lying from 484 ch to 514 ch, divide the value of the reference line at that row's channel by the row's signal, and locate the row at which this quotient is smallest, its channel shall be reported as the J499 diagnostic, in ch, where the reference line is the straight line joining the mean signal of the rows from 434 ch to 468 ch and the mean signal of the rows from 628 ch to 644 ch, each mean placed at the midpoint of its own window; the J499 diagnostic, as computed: 496.0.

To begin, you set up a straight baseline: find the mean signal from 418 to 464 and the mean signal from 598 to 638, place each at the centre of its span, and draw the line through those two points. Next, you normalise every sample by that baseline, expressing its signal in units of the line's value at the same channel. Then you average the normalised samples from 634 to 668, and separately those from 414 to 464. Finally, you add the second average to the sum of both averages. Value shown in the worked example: 2.973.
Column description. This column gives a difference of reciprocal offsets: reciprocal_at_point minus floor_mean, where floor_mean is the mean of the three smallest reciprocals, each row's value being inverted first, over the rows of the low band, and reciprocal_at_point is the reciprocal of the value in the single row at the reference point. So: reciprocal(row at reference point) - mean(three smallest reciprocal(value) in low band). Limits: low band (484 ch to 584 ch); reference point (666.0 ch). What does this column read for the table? -0.0016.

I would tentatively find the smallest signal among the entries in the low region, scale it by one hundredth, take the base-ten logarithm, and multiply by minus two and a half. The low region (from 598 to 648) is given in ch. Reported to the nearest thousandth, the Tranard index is 0.653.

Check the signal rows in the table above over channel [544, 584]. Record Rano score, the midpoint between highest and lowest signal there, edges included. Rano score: 70.7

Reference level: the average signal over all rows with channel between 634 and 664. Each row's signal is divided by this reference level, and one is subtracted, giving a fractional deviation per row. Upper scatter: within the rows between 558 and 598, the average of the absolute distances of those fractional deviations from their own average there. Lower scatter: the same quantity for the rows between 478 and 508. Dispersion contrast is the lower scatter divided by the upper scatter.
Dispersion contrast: 1.24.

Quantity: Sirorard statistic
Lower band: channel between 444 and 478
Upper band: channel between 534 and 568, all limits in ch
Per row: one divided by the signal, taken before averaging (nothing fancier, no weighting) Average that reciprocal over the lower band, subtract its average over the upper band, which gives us -0.0001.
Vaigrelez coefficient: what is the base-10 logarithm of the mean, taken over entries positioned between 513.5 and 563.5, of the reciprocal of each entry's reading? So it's -1.80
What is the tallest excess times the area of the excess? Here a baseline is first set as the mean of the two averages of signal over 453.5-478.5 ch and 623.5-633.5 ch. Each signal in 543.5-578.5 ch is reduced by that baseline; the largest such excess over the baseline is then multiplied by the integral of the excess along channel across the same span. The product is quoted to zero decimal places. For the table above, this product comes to -132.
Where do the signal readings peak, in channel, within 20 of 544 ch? 556.0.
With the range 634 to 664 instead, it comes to 661.0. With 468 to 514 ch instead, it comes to 496.0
